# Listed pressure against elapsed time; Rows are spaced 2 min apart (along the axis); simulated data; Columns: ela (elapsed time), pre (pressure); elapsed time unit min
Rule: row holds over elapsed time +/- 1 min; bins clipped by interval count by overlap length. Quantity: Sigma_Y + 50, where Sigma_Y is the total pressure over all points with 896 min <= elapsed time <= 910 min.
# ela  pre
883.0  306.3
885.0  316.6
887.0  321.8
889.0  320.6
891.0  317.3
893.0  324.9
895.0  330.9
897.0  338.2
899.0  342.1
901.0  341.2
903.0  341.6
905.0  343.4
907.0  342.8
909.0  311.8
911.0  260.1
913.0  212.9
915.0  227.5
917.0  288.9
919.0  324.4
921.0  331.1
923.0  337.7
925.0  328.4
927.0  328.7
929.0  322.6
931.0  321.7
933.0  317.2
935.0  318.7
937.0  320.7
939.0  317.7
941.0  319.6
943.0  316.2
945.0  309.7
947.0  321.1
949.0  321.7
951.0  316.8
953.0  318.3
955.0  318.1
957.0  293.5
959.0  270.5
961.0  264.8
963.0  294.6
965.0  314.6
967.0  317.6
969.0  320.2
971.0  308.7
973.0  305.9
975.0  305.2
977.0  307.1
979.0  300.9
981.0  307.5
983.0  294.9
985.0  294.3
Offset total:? 2411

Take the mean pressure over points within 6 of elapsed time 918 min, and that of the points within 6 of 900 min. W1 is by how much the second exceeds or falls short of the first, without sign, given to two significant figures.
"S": 52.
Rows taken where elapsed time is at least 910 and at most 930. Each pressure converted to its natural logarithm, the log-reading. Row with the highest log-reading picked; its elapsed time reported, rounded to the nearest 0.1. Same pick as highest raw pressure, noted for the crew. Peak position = 923.0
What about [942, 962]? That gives 949.0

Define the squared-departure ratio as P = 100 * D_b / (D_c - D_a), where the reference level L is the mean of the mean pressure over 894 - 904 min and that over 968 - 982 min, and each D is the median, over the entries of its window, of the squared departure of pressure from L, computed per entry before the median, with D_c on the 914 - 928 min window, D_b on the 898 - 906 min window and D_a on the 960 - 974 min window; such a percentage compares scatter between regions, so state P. -220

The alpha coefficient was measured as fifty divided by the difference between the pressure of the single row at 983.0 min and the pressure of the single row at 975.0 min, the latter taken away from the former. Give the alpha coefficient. -4.9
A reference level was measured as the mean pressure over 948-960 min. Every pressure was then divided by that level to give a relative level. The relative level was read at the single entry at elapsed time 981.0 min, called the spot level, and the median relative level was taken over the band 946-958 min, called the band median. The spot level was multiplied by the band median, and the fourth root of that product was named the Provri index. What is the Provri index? 1.01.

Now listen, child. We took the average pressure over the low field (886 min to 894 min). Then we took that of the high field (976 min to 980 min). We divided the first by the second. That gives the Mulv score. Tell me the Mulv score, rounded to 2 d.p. 1.06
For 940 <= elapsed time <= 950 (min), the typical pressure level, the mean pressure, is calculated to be 318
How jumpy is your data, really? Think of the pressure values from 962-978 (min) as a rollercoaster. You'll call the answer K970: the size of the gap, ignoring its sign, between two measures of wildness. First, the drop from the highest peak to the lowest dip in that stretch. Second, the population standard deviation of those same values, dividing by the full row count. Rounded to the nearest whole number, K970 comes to 18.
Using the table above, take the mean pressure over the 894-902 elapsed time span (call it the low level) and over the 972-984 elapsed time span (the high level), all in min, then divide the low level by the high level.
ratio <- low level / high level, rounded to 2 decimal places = 1.11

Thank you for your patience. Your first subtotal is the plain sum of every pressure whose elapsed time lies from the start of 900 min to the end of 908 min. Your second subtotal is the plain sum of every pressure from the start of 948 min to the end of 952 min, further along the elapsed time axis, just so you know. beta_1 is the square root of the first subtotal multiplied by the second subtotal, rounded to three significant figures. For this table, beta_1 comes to 935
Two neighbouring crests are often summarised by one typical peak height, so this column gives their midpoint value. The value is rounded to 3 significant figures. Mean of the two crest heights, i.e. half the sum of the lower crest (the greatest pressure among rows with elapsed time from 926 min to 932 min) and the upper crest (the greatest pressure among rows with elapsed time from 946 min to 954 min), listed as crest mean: 325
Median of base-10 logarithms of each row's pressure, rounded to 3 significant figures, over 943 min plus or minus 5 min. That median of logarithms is 2.50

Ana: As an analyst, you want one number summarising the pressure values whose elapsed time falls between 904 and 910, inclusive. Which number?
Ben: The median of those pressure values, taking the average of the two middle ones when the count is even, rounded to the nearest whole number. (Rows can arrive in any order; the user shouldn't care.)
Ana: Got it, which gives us 343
